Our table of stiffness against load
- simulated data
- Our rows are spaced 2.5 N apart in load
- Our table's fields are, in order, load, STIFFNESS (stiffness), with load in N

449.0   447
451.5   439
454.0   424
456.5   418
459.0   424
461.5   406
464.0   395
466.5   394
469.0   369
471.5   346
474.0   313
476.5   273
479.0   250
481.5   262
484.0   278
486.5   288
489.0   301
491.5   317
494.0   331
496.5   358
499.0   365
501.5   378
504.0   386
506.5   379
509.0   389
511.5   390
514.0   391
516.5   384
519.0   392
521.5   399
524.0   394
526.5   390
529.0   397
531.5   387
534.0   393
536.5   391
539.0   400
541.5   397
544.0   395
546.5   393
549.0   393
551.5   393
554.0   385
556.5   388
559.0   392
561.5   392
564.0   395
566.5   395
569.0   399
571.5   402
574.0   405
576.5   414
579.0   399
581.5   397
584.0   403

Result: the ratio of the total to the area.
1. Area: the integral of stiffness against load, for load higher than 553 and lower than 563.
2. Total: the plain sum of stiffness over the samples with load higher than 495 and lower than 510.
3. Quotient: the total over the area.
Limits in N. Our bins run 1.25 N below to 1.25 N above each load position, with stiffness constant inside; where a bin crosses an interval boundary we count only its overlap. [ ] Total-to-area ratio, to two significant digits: 0.58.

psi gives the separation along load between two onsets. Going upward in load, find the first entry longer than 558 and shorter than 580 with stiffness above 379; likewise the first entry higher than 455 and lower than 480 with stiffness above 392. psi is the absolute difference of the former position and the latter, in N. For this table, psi 102.5 N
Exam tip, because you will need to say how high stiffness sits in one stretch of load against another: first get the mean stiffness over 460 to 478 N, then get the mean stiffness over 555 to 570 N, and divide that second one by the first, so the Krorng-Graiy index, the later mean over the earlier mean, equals 1.10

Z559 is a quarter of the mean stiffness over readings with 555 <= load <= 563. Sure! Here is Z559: 97.7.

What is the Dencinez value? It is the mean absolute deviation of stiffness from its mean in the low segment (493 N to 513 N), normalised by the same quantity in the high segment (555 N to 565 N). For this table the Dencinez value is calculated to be 8.3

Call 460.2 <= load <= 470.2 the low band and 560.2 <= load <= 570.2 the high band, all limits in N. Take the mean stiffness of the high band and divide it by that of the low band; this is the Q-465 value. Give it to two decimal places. 1.01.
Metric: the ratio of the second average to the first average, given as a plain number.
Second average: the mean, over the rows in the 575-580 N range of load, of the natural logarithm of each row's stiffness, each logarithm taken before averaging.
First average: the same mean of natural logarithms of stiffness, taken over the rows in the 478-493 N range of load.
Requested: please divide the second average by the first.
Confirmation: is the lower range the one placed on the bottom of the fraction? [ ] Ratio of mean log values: 1.06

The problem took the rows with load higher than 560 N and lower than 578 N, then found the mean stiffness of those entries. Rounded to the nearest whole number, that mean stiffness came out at 400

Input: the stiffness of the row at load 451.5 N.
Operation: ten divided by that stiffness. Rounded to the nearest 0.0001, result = 0.0228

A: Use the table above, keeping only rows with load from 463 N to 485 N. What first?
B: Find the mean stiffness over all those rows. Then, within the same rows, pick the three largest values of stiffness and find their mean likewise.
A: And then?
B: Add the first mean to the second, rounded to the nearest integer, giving 706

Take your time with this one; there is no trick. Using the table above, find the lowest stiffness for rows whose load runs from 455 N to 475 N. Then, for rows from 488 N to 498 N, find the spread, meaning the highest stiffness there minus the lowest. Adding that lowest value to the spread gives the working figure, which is 370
